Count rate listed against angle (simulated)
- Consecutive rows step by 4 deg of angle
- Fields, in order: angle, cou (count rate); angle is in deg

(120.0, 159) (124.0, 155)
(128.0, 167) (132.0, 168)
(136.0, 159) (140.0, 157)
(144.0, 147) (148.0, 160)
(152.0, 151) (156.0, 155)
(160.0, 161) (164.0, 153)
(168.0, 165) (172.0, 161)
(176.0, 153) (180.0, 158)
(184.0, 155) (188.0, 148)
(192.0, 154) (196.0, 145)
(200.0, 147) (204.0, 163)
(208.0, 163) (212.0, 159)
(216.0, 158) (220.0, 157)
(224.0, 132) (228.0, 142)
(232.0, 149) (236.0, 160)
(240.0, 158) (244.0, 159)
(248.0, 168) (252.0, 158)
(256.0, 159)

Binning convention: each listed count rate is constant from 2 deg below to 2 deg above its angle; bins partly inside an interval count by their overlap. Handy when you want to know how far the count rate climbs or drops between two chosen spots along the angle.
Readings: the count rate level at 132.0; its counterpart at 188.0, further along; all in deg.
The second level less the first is -20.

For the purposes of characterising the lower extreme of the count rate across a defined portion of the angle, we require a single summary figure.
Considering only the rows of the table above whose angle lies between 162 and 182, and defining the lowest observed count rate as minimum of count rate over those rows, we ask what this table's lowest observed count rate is 153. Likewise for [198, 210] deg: 147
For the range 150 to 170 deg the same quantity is 151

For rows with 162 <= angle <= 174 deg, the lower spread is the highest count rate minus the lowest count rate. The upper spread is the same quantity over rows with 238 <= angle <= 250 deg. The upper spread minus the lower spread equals -2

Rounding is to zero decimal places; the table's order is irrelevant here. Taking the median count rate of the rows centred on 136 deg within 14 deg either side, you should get 159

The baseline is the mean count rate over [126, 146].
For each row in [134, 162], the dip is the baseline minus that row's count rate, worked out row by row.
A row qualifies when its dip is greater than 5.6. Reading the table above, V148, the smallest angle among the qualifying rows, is 144.0 deg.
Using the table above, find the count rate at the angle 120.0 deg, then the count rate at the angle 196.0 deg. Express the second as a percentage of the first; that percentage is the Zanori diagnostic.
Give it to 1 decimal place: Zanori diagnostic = 91.2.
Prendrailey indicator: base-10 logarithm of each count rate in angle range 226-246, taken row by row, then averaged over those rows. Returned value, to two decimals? 2.19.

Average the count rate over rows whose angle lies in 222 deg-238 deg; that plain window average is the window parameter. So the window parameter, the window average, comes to 146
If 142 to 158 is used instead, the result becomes 153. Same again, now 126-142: 163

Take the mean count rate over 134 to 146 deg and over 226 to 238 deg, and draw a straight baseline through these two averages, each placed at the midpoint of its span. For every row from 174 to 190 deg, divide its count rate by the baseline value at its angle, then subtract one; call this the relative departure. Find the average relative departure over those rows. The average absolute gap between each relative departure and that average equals 0.020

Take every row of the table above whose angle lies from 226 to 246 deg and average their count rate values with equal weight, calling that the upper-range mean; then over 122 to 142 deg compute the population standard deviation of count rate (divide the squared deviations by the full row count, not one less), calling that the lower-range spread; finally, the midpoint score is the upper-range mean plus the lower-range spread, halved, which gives 79.5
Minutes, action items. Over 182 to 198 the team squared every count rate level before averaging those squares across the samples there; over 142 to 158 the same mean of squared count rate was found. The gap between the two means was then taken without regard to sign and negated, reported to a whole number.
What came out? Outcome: -841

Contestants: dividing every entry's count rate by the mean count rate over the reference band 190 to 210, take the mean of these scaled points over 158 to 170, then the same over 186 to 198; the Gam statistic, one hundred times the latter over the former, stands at 93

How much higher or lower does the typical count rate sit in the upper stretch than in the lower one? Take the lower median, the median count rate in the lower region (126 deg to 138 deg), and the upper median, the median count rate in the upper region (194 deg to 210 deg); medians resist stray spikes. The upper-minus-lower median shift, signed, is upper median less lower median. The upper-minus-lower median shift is -12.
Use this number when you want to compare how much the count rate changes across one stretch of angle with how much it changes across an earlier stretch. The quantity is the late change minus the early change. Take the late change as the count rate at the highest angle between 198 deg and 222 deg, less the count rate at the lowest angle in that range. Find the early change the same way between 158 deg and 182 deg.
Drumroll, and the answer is 13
